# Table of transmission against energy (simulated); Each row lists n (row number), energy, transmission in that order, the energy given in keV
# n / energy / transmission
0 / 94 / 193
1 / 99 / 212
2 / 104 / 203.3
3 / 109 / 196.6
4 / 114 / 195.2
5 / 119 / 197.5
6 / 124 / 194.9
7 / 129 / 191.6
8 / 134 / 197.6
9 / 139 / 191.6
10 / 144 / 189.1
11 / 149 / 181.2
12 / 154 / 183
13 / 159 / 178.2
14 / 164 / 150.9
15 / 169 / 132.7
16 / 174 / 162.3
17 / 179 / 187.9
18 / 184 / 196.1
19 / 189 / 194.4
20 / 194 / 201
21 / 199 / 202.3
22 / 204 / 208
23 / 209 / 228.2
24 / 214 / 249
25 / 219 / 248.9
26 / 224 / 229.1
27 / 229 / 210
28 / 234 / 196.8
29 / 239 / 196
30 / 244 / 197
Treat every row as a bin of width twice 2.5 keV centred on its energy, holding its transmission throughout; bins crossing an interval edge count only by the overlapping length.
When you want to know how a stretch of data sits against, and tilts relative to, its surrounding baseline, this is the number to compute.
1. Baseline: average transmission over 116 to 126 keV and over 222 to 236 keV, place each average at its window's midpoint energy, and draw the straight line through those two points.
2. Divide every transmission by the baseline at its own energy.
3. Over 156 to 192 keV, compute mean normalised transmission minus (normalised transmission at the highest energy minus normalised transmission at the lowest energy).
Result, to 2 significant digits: 0.78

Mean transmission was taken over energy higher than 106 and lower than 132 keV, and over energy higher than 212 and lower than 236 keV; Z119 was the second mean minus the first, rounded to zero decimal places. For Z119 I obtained 32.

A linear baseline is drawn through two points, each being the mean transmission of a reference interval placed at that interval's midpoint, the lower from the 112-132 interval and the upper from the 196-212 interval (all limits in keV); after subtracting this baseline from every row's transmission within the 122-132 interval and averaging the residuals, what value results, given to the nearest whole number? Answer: -3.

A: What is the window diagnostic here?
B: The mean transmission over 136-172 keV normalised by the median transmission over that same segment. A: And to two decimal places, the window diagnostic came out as 0.95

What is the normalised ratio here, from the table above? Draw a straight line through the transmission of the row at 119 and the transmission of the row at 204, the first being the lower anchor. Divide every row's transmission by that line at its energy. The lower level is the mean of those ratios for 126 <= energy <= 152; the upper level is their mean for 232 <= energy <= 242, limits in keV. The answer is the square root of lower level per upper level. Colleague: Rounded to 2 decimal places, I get 1.01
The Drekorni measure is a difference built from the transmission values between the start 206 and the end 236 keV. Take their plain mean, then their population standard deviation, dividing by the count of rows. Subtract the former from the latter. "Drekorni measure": -208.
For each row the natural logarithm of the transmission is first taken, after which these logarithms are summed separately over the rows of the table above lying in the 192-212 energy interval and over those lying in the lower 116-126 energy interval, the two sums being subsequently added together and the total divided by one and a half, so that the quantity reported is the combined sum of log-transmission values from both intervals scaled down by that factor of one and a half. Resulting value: 21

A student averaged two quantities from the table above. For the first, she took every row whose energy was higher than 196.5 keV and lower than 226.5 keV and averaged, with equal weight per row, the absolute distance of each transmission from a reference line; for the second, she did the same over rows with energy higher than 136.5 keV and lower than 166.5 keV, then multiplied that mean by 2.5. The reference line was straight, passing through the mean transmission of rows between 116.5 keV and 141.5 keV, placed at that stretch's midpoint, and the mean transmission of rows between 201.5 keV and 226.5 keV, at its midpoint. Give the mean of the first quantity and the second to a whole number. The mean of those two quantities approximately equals 39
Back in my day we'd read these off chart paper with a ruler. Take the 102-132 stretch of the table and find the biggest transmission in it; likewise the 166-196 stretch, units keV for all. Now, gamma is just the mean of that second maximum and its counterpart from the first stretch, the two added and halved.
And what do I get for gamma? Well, 202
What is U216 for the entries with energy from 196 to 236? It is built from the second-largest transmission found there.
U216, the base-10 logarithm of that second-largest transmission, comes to 2.40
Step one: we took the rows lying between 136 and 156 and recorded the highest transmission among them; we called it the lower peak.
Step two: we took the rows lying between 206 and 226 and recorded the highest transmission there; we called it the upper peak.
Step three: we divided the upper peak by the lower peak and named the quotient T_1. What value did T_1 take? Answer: 1.30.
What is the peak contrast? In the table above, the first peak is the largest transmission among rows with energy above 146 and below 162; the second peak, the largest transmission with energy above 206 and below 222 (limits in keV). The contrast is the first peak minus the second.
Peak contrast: -66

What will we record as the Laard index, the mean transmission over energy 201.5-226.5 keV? 232.6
